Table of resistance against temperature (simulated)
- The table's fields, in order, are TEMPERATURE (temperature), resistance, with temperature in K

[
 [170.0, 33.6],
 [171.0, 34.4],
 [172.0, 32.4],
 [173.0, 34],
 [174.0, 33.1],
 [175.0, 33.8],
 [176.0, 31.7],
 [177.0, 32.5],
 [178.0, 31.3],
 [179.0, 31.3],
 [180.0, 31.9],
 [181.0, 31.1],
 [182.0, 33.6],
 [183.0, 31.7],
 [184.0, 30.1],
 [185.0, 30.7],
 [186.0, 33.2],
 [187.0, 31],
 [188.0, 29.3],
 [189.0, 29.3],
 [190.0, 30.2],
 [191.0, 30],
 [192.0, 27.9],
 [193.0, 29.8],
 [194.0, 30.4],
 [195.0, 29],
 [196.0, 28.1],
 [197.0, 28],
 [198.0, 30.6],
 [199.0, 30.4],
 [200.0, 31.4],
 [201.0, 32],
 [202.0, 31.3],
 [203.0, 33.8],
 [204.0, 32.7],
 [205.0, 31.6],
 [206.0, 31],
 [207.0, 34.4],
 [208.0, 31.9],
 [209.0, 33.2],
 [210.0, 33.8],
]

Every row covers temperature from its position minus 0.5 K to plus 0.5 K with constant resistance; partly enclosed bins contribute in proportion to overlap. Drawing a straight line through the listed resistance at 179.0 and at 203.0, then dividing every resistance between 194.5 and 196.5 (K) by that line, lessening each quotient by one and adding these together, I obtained -0.27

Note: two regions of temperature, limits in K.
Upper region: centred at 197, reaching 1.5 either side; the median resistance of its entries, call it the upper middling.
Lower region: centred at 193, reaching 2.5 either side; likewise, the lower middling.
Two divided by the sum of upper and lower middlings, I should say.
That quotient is 0.0345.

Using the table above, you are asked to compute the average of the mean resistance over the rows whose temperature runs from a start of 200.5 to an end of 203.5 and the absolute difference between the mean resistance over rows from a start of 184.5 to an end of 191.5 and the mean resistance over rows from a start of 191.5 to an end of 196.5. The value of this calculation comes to 16.9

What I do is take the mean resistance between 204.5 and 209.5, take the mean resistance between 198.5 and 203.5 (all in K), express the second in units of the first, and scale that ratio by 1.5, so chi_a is 1.47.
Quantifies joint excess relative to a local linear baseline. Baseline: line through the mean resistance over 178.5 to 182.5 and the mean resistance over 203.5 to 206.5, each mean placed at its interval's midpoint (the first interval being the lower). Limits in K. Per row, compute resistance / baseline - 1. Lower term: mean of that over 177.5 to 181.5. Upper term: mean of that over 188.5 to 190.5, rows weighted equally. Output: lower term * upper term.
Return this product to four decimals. 0.0012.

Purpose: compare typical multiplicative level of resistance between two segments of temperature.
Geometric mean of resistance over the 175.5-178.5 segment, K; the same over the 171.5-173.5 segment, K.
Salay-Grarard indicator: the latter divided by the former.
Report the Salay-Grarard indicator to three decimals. 1.043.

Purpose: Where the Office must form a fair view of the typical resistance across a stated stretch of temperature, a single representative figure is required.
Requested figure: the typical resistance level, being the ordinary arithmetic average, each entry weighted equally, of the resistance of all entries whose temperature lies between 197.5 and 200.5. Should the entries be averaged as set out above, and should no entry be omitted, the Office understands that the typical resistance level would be 30.8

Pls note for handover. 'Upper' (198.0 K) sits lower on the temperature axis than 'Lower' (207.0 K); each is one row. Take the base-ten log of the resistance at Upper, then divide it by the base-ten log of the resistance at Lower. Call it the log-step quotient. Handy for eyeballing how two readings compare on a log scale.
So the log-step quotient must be 0.97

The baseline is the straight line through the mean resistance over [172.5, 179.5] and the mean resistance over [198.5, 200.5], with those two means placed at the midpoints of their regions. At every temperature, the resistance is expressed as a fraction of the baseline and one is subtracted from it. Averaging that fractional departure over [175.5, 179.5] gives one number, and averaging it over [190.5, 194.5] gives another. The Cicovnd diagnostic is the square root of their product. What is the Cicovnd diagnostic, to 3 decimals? 0.036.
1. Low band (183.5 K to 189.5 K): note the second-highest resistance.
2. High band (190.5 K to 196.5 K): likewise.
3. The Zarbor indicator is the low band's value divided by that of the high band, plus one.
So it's 2.03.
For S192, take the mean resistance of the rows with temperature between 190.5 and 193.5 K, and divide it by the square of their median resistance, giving 0.0329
